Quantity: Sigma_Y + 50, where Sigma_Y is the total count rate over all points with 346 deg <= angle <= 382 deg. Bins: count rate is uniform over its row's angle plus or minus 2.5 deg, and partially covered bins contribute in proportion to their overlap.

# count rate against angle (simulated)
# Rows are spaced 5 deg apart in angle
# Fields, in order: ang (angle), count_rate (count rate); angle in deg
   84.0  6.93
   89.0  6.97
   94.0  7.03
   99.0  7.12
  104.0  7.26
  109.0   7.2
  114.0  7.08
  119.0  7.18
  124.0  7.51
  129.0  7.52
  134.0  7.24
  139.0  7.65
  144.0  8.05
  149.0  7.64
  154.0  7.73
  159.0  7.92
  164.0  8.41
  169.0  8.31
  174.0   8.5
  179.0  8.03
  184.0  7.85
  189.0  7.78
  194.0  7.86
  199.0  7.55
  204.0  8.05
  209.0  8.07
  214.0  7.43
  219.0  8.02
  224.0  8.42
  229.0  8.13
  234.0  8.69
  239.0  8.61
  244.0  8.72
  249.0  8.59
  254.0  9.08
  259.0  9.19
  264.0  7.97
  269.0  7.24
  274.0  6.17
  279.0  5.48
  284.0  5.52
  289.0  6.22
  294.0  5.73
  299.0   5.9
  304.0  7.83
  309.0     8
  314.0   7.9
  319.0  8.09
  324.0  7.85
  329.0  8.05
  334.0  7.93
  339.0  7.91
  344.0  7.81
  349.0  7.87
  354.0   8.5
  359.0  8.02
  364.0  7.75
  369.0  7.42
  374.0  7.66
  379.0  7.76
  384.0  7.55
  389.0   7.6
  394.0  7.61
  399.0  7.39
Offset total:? 105.0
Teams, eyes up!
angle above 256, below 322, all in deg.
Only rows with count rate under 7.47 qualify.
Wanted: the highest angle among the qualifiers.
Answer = 299.0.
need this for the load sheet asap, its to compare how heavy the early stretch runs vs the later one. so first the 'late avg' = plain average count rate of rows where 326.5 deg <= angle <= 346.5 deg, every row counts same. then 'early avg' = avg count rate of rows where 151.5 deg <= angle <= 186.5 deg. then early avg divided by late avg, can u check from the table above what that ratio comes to 1.02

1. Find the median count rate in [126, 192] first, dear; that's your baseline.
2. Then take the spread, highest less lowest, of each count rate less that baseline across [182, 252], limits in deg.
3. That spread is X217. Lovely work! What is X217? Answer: 1.3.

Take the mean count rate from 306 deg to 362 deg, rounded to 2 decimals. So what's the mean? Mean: 7.99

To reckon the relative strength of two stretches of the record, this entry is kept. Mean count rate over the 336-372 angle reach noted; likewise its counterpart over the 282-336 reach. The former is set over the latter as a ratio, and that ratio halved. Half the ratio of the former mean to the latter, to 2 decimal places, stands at 0.55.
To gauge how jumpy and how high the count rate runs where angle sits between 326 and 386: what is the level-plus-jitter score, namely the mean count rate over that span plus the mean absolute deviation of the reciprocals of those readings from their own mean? 7.86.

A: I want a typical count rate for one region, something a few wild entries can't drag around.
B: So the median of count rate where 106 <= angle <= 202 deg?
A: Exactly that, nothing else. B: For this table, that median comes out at 7.73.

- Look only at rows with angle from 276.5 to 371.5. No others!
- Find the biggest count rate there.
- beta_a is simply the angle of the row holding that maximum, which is 354.0 deg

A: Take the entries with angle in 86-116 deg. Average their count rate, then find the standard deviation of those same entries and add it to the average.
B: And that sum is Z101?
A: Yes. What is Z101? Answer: 7.21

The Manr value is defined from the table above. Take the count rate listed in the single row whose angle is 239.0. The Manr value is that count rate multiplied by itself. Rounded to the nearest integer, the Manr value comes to 74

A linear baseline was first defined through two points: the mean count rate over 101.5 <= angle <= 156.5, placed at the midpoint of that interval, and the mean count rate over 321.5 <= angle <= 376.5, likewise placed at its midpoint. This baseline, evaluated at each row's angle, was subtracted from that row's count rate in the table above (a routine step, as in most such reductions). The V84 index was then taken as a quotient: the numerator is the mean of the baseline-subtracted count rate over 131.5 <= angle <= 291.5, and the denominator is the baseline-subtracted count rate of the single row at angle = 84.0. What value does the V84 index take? -0.44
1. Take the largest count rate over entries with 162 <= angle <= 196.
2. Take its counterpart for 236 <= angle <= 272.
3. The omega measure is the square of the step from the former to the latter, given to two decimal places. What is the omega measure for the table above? 0.48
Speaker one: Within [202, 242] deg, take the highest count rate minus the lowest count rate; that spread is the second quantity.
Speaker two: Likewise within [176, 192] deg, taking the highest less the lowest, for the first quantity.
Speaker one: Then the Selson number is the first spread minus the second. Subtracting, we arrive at -1.0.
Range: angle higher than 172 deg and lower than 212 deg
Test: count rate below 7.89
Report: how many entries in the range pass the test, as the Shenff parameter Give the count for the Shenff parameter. 4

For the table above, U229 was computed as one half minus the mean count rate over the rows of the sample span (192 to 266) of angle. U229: -7.8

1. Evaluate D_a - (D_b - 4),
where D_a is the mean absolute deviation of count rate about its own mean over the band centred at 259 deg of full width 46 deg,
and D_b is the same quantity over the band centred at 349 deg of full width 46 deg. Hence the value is 4.9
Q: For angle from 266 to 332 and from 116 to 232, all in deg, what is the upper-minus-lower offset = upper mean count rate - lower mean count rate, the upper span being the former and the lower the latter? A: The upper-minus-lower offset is -0.9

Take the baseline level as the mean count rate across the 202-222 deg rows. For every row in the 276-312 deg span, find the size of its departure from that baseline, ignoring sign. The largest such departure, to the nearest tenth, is 2.4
